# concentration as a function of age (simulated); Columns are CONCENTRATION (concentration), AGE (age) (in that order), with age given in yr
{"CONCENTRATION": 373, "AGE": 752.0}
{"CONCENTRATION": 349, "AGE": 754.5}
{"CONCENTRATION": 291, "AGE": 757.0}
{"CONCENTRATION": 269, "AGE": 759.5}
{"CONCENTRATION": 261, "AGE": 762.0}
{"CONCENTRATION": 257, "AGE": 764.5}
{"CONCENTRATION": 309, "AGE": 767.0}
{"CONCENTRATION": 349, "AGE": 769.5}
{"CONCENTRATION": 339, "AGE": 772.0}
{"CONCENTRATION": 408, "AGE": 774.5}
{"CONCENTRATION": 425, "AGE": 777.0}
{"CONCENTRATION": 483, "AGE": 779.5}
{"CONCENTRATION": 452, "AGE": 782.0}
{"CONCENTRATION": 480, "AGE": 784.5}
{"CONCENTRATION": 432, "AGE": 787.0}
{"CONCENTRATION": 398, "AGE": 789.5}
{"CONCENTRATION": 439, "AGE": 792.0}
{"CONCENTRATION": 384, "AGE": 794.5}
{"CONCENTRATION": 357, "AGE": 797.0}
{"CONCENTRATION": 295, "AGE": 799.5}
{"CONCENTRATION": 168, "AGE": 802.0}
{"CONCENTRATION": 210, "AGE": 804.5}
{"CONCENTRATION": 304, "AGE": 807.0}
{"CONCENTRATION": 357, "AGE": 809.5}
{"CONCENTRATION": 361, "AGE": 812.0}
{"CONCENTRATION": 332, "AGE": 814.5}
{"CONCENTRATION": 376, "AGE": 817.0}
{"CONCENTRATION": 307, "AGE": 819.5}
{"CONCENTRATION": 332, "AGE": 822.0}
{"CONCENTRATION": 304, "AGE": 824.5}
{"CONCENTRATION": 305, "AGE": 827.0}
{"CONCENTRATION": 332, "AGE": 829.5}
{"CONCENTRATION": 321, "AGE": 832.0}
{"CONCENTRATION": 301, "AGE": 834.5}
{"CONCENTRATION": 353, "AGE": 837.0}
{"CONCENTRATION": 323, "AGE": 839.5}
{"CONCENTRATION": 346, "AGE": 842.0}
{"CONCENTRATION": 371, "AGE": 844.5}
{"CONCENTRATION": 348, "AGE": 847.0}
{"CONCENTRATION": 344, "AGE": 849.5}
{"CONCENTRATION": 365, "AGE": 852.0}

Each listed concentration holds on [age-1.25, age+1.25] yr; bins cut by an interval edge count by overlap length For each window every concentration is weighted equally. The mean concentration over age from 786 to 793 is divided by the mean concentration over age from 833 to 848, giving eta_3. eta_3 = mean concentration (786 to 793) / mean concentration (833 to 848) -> 1.24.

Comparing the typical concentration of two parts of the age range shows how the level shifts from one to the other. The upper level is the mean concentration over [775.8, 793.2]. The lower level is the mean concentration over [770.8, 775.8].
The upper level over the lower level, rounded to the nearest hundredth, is 1.19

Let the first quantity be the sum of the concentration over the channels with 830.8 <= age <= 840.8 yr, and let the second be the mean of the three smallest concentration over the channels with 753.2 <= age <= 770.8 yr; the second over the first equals 0.20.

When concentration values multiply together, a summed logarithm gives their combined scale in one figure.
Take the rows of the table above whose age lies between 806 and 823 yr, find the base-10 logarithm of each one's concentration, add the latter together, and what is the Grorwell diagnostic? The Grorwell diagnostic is 17.7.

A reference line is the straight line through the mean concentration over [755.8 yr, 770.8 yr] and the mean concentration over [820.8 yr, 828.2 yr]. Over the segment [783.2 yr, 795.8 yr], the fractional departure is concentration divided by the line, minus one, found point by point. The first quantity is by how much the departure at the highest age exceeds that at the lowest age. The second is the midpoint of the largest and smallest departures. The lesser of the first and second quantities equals -0.3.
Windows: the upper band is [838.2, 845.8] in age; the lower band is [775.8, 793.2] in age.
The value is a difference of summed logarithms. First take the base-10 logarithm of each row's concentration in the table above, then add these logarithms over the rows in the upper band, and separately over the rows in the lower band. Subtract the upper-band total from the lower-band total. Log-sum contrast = 10.9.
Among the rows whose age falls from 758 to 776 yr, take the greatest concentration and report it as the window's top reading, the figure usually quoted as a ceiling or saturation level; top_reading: 408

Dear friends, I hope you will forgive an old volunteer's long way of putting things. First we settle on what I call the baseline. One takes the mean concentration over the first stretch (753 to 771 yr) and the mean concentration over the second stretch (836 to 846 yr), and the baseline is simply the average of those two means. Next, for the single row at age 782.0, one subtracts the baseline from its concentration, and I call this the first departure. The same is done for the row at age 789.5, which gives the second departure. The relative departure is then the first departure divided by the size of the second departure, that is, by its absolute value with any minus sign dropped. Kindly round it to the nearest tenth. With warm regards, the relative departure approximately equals 1.7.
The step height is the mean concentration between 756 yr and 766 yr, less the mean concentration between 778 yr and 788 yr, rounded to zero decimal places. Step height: -192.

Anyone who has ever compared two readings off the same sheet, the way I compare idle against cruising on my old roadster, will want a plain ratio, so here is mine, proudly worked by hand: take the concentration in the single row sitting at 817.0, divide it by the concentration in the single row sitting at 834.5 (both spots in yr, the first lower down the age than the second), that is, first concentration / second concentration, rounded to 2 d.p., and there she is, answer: 1.25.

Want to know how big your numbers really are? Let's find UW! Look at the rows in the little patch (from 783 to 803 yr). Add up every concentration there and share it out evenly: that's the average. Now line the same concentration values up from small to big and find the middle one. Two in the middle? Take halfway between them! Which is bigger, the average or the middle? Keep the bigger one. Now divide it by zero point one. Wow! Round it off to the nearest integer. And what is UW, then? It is 3910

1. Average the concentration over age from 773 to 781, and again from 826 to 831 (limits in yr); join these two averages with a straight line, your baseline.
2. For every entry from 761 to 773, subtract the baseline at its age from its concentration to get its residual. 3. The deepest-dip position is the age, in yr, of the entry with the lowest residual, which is 762.0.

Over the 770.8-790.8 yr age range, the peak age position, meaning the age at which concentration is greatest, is 779.5 yr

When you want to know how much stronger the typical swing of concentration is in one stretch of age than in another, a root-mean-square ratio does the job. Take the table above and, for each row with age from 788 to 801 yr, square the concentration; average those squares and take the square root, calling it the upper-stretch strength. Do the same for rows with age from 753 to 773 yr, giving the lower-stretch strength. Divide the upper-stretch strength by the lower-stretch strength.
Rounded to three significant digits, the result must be 1.24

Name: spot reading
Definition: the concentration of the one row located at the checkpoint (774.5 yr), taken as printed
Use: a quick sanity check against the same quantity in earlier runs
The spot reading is 408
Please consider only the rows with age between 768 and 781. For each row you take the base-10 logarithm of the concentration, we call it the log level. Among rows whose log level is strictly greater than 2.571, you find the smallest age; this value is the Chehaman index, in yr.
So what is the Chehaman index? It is 774.5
